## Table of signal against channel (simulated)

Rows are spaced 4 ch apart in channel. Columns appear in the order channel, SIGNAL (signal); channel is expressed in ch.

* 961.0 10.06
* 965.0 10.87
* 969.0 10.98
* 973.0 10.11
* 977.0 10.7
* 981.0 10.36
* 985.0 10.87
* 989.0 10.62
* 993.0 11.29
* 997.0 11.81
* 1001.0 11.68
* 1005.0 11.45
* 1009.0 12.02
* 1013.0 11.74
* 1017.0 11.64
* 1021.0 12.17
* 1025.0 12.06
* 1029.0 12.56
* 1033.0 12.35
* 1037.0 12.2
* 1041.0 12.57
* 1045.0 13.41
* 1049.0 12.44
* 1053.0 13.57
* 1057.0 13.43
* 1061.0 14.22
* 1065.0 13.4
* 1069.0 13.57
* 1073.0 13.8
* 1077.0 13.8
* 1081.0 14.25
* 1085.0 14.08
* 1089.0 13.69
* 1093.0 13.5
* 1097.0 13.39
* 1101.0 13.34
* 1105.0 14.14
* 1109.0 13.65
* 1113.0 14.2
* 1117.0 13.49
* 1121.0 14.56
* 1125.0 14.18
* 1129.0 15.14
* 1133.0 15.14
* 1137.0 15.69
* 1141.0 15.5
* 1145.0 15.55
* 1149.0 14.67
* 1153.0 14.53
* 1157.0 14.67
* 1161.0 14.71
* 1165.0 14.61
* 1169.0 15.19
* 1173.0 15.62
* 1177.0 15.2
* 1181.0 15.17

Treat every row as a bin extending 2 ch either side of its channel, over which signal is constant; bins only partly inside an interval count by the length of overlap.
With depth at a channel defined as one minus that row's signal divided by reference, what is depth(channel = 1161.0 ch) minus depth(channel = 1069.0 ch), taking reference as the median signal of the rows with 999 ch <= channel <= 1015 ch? -0.10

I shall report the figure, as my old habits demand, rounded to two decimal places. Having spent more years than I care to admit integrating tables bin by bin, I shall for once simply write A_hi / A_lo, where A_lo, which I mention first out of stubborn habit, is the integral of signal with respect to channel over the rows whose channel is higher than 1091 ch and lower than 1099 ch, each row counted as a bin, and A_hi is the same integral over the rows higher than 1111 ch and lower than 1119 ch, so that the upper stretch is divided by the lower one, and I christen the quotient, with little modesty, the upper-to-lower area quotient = 1.03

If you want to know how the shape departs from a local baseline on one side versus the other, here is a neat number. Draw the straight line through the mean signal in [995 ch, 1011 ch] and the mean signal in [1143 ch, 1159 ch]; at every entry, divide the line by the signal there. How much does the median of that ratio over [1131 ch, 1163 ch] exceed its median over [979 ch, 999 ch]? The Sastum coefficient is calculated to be -0.062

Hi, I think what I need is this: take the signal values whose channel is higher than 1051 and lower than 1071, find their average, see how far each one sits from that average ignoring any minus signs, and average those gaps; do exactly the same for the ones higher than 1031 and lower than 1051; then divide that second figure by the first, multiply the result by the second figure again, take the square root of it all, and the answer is 0.68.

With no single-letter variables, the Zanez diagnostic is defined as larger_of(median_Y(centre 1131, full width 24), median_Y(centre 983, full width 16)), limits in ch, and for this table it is 15.1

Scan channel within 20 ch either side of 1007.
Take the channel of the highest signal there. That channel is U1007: 1021.0 ch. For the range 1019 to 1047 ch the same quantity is 1045.0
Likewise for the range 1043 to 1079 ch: 1061.0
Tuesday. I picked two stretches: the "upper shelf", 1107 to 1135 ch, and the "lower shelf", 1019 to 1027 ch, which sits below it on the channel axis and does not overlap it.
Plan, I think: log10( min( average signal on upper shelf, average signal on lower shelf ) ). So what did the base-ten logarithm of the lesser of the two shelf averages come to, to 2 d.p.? 1.08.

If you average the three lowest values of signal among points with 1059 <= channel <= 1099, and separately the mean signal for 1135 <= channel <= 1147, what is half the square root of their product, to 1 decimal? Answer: 7.2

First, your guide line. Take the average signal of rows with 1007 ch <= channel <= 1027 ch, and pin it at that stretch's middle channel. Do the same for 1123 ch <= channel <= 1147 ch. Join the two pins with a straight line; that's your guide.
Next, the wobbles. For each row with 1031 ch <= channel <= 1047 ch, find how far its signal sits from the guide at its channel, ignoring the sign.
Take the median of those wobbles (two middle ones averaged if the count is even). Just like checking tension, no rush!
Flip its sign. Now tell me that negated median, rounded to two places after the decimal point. -0.15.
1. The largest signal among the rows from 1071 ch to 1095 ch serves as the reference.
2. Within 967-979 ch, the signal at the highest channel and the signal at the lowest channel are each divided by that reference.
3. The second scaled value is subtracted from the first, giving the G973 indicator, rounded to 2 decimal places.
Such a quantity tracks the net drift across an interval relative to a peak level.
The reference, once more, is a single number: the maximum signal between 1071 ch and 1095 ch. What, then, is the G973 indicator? -0.02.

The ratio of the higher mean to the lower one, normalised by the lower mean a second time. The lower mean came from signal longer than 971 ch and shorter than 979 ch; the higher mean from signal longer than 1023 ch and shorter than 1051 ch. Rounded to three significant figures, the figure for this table 0.116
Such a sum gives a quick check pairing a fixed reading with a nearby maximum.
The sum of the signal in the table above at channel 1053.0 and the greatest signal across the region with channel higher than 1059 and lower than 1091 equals 27.8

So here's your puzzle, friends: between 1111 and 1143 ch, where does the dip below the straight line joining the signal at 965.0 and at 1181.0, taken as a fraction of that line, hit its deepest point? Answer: 1117.0 ch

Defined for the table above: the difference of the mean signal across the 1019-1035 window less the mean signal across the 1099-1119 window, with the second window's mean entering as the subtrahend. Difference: -1.5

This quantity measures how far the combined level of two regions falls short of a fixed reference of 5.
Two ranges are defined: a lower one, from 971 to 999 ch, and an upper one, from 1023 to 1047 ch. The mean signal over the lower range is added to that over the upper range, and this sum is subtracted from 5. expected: -18.3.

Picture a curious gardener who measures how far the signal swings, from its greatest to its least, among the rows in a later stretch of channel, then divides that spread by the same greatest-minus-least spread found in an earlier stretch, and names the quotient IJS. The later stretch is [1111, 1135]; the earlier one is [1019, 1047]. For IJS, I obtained 1.2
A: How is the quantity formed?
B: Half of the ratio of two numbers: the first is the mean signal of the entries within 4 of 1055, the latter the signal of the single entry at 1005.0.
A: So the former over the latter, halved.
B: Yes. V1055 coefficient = 0.590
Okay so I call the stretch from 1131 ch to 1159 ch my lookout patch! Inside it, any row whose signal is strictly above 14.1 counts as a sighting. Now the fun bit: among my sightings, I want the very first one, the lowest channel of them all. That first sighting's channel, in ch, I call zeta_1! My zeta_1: 1133.0 ch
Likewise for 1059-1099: 1061.0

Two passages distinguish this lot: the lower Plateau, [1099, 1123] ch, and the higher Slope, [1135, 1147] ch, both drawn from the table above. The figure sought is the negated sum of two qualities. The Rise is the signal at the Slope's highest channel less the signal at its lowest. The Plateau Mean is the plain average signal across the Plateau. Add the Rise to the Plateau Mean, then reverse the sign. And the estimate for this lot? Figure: -13.76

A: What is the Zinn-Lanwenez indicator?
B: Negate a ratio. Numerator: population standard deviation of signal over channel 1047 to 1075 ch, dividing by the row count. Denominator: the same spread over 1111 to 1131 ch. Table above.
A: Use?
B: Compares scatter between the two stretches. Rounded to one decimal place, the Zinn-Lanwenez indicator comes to -0.9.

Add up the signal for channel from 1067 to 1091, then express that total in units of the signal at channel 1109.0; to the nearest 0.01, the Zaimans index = 6.09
